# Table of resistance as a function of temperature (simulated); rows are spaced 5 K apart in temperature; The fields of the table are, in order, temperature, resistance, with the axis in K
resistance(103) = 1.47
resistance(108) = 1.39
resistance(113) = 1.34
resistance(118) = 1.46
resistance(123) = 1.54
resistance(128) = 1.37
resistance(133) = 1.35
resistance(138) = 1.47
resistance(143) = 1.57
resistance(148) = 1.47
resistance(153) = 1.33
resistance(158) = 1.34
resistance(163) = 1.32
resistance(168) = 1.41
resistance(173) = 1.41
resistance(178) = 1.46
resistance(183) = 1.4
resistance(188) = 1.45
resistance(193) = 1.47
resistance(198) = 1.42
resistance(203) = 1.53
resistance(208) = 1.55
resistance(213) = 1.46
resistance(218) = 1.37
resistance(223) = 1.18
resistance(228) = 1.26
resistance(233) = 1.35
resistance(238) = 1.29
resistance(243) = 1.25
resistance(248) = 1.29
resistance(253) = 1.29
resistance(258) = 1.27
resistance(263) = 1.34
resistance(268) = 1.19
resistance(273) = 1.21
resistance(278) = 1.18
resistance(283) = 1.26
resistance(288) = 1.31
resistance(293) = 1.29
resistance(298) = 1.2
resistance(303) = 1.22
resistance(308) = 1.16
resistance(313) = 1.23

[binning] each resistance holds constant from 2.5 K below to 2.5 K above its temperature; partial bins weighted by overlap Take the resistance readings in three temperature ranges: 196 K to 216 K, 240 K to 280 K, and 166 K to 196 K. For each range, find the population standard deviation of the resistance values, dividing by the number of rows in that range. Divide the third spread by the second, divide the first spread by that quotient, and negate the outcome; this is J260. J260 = -0.10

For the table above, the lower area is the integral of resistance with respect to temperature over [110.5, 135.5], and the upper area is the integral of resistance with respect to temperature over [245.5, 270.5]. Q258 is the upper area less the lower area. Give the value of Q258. -3.4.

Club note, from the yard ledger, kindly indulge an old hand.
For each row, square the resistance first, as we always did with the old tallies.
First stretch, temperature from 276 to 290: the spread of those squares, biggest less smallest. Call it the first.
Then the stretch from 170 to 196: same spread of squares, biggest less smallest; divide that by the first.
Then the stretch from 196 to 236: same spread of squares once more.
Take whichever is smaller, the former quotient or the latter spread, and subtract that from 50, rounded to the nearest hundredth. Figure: 49.38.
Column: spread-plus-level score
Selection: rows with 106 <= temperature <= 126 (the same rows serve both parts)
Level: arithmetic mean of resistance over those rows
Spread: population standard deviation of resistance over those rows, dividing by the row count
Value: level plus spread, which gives 1.51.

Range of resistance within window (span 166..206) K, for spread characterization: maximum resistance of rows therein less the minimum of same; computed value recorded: 0.13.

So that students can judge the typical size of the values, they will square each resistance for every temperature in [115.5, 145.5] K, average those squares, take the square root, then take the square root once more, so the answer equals 1.21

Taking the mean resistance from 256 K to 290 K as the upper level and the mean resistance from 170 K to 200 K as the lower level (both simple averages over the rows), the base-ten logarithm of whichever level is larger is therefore 0.157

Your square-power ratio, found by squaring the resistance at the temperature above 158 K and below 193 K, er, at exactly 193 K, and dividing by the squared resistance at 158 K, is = 1.20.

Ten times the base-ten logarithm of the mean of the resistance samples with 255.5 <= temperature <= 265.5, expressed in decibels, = 1.16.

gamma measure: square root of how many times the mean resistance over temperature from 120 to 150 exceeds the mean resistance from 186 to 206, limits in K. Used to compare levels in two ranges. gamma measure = 1.00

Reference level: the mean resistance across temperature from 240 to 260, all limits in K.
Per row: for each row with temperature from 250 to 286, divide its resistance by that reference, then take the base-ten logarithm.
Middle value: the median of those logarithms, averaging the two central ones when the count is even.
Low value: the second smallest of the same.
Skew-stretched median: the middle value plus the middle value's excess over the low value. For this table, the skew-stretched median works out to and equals 0.020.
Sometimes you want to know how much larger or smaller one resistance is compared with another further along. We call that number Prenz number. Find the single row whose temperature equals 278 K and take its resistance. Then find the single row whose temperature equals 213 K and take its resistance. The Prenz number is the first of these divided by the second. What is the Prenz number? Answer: 0.81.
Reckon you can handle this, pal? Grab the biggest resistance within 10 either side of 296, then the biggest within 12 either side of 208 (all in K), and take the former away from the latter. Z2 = 0.24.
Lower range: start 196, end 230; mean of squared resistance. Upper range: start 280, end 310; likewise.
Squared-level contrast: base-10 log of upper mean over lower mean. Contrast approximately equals -0.11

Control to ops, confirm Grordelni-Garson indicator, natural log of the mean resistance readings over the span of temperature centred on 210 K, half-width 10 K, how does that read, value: 0.39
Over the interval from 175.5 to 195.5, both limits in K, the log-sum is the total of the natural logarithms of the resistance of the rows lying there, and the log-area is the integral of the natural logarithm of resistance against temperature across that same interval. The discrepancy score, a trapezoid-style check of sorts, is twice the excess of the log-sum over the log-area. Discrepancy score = -11.8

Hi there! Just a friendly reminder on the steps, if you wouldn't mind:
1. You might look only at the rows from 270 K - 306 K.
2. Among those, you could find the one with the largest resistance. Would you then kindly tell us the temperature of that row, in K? 288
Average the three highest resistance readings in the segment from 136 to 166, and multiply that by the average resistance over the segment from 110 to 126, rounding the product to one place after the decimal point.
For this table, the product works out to 2.2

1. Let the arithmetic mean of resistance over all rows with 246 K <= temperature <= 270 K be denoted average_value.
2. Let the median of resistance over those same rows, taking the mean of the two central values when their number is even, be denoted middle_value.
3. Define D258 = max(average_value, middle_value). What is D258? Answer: 1.29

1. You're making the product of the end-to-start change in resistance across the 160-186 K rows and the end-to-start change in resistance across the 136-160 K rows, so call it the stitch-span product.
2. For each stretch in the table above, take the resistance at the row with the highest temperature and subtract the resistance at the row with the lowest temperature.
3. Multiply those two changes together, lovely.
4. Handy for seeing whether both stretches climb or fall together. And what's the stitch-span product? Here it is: -0.010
